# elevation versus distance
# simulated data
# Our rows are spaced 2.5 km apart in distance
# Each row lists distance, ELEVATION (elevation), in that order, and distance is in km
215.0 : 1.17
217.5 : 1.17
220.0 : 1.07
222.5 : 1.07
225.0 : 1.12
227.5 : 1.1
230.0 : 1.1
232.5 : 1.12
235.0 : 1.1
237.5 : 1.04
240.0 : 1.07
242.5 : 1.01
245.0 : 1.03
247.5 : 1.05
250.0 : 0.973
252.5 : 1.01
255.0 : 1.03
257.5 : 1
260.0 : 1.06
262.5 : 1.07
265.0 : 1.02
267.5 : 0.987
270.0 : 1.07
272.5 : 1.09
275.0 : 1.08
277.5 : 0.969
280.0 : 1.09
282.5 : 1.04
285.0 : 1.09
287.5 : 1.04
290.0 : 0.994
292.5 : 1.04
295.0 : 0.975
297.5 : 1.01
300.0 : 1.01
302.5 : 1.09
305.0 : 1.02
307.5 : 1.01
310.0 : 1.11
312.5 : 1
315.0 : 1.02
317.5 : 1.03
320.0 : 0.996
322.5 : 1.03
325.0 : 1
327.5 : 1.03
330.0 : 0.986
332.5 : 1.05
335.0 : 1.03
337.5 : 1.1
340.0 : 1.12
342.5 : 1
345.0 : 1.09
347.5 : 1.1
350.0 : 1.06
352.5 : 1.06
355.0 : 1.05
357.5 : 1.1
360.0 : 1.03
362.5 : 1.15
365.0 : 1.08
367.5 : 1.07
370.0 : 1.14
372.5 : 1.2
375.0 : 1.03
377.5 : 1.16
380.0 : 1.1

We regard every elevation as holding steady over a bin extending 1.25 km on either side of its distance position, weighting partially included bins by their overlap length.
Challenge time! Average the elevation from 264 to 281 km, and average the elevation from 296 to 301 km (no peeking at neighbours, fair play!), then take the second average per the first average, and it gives 0.97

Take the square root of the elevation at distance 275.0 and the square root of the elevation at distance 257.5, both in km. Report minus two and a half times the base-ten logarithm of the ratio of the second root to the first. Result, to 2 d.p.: 0.04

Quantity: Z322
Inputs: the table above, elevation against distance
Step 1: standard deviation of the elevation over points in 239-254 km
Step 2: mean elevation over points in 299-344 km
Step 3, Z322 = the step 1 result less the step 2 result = -1.00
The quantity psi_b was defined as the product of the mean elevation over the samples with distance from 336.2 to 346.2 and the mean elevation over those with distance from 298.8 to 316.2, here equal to 1.12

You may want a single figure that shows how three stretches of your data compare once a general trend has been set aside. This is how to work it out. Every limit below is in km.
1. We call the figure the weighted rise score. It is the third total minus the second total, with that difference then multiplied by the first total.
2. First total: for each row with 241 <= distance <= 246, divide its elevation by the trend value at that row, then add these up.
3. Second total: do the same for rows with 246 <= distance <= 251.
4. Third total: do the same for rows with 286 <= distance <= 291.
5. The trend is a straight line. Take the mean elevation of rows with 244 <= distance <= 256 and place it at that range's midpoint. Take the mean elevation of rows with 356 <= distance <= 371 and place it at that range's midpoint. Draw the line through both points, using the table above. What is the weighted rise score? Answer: -0.08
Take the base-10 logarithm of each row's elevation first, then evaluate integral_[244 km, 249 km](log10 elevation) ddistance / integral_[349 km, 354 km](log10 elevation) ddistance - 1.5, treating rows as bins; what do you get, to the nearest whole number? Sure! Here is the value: -1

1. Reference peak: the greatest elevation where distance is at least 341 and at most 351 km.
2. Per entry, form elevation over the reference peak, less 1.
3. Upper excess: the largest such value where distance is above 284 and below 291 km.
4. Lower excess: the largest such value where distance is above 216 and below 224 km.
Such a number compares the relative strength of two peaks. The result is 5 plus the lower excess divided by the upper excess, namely -2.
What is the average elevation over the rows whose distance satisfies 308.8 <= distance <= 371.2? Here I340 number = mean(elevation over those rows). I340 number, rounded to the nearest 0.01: 1.06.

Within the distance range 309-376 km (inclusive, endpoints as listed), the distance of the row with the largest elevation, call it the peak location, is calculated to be 372.5 km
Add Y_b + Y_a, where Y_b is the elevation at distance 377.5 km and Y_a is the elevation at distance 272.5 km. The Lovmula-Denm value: 2.25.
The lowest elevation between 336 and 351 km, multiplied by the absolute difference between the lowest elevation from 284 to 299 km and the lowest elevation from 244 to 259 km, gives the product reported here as 0.002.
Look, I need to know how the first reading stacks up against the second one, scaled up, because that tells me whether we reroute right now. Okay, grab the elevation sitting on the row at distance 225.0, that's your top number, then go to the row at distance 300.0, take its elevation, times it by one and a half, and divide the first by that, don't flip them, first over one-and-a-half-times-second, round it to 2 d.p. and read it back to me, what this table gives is 0.74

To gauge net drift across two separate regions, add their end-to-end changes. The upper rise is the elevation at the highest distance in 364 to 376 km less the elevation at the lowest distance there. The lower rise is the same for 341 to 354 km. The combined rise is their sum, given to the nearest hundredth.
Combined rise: 0.01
